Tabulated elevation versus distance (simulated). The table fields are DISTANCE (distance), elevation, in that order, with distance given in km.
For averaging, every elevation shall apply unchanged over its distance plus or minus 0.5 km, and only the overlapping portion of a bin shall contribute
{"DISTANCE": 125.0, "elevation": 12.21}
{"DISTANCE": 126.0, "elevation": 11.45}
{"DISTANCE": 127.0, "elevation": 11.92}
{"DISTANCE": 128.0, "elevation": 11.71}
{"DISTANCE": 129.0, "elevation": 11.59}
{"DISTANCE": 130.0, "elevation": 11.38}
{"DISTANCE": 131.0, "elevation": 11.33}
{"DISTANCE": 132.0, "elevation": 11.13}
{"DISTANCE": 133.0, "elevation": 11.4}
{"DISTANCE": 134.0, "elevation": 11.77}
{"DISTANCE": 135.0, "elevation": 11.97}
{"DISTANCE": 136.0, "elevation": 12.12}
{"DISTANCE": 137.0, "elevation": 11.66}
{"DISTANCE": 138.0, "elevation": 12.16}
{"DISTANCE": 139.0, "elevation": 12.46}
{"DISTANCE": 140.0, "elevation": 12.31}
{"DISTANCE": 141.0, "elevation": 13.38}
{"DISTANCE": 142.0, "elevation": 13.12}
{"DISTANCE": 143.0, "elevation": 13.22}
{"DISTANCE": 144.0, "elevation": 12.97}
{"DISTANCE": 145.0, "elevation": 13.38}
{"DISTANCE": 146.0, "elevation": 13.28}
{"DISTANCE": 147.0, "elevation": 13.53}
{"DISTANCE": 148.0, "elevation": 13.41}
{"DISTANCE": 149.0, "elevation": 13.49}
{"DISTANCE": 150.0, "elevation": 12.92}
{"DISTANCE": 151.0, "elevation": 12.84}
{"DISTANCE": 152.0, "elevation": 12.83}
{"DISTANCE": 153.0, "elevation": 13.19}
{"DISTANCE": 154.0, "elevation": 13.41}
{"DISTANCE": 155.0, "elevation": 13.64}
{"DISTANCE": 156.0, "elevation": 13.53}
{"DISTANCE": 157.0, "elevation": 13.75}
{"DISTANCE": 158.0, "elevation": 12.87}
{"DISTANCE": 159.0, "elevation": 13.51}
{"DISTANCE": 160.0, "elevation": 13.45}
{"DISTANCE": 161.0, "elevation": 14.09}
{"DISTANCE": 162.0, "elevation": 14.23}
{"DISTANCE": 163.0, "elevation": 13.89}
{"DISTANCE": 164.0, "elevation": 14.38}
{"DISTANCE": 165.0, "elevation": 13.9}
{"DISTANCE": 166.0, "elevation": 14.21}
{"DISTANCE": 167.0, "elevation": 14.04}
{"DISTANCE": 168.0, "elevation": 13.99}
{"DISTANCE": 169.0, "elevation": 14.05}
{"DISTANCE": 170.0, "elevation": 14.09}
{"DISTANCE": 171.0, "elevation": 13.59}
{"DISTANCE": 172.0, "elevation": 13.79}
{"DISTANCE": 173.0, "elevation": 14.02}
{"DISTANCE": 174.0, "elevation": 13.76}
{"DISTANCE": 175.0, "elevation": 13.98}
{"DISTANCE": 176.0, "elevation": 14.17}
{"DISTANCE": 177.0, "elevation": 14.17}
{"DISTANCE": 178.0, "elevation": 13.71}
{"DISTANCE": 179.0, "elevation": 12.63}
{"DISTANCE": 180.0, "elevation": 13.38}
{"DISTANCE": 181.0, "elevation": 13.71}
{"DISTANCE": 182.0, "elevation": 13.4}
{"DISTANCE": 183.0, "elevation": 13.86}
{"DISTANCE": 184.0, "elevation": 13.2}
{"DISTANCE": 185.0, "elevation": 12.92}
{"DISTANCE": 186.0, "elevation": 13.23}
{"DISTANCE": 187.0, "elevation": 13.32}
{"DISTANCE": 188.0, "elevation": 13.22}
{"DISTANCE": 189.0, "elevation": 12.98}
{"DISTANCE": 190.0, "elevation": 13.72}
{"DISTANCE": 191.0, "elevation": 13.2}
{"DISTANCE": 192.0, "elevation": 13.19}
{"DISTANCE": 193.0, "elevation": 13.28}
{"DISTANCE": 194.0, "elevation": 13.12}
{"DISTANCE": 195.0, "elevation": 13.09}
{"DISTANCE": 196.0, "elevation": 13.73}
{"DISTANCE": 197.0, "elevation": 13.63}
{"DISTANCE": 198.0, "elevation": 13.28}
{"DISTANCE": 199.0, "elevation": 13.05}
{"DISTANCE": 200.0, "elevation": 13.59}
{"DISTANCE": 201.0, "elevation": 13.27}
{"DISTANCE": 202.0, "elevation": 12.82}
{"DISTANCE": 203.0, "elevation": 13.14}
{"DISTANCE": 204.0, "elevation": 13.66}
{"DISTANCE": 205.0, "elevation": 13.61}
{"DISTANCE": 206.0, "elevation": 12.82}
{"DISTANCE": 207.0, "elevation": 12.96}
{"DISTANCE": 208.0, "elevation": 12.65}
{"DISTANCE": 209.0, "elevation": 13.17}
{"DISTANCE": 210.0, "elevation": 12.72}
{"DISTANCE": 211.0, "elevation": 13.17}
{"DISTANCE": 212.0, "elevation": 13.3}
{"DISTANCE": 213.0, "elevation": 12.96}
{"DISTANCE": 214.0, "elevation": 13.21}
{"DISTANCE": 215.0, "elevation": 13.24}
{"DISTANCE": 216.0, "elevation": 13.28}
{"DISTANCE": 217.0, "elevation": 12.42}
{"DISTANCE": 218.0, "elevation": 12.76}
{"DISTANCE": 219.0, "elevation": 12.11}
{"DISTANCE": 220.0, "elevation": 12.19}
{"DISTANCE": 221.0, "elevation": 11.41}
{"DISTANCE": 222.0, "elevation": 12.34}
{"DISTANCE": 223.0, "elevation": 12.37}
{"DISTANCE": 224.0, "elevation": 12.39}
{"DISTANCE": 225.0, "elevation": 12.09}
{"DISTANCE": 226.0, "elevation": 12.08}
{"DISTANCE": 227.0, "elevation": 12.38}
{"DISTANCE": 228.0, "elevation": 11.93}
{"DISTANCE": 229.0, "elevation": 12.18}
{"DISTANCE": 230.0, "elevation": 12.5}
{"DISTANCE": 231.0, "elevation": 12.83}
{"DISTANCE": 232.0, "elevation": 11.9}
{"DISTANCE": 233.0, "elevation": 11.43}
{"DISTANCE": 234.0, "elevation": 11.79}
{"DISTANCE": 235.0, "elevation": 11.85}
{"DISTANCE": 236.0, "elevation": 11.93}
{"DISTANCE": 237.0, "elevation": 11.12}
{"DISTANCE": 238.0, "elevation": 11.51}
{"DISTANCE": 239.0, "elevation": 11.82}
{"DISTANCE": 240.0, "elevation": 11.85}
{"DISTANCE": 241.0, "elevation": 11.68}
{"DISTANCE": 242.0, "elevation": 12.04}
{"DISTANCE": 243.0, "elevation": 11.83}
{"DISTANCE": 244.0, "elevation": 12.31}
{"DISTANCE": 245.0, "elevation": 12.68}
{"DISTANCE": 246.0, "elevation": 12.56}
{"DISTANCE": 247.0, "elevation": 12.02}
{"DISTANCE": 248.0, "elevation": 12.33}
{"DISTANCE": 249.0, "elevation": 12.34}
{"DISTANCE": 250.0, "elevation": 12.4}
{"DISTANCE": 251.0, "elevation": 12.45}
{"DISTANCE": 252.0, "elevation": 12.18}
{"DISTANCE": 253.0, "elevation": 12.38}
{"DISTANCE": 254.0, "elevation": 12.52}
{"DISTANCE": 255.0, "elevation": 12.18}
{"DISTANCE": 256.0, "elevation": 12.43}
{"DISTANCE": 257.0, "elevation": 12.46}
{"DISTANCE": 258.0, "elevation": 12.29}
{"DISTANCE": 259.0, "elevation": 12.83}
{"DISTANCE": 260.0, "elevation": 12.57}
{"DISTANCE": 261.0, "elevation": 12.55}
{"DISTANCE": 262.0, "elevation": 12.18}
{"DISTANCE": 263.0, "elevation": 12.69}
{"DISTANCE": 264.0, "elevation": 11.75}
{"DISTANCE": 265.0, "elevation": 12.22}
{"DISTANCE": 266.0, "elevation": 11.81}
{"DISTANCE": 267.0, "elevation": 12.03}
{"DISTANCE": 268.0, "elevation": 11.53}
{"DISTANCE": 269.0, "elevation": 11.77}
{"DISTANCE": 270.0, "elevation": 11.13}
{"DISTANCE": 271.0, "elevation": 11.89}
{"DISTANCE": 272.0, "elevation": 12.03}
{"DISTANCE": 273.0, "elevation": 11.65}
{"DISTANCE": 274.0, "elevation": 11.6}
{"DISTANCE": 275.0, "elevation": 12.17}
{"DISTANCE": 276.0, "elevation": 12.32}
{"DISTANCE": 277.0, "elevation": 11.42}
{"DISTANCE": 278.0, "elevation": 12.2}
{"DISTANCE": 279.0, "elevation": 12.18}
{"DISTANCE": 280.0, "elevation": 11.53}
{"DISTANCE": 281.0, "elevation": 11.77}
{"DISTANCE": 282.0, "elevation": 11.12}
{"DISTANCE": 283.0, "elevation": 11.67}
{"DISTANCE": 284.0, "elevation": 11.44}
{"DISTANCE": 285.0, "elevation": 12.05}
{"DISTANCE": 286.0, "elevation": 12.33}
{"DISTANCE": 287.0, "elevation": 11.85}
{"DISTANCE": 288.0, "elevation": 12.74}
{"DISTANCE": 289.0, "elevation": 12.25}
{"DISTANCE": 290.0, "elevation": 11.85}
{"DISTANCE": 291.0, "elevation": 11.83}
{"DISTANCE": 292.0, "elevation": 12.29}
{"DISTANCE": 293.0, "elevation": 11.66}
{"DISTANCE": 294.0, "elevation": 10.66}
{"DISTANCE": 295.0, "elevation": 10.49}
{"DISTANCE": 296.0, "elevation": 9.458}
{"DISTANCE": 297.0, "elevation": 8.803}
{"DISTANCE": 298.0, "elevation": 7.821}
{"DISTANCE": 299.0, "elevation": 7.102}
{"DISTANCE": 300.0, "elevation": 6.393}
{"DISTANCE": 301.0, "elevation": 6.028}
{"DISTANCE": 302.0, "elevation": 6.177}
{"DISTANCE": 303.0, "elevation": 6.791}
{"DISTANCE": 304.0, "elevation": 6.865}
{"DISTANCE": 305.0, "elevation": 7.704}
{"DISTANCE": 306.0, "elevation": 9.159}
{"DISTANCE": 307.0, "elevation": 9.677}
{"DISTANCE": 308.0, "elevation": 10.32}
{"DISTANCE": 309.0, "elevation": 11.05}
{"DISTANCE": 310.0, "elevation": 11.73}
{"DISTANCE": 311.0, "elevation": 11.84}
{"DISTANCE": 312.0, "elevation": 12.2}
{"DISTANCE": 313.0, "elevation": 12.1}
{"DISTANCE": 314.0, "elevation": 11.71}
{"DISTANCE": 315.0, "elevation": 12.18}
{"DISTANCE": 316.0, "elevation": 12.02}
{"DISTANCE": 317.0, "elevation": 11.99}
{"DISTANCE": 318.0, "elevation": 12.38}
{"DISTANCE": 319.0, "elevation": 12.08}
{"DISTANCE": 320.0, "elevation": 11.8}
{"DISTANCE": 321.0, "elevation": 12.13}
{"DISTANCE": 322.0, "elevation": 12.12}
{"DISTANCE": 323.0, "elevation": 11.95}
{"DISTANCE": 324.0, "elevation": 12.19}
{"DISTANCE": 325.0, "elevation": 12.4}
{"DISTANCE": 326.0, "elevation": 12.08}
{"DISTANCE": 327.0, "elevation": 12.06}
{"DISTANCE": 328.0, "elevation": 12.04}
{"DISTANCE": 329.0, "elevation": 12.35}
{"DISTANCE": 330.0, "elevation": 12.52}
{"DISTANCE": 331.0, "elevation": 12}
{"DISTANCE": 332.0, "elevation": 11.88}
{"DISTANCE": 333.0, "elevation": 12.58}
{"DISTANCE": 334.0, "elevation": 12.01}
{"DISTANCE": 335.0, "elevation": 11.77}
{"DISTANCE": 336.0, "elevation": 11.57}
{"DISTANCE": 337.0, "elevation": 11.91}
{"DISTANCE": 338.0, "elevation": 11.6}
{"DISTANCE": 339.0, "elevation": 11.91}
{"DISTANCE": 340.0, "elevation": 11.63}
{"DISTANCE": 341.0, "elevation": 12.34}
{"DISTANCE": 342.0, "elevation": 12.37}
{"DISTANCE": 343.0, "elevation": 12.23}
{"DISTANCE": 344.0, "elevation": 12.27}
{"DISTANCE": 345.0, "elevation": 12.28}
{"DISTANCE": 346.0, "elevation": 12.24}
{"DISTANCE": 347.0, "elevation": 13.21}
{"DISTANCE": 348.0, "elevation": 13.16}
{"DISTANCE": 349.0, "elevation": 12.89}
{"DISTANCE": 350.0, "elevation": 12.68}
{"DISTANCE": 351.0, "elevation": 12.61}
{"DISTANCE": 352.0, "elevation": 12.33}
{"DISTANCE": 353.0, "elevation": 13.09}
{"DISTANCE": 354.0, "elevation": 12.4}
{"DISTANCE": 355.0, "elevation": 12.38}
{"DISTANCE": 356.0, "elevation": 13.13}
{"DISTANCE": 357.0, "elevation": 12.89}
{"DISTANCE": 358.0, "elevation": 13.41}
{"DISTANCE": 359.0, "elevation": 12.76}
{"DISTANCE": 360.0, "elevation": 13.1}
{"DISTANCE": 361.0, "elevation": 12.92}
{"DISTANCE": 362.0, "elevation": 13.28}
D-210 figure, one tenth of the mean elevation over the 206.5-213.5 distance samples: 1.30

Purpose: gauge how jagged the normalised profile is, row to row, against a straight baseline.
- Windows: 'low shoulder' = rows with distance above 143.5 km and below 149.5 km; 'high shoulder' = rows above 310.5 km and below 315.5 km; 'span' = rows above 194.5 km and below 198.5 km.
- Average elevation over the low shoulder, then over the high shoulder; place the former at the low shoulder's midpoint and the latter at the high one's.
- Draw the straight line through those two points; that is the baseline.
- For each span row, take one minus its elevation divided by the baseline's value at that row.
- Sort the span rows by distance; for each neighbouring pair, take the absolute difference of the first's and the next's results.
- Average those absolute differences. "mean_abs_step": 0.028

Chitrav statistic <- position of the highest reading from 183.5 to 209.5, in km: 196.0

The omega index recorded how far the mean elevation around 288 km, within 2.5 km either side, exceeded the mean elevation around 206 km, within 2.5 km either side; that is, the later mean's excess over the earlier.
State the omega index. -0.9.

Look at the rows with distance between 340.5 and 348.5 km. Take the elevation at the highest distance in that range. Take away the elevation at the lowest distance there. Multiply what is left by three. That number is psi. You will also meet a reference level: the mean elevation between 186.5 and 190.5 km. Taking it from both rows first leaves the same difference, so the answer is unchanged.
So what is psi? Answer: 2.5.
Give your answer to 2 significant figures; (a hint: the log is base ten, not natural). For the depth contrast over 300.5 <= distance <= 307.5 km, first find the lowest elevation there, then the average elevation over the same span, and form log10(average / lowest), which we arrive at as 0.094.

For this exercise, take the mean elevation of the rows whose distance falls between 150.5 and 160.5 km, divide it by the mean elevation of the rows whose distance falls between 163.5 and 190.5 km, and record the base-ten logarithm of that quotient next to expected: -0.012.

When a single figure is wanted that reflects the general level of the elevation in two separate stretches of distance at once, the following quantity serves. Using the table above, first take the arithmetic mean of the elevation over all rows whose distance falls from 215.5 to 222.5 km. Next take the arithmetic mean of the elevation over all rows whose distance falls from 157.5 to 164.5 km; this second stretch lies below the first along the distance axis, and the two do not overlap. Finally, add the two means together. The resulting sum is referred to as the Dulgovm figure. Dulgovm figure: 26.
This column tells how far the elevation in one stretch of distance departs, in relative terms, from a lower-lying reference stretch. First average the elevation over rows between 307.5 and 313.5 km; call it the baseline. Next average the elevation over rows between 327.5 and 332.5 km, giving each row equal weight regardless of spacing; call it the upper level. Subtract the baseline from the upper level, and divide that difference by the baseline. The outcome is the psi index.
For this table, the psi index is 0.05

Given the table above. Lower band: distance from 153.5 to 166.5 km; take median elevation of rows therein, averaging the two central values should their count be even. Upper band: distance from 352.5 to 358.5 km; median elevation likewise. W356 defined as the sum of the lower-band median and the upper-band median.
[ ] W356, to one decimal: 26.7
